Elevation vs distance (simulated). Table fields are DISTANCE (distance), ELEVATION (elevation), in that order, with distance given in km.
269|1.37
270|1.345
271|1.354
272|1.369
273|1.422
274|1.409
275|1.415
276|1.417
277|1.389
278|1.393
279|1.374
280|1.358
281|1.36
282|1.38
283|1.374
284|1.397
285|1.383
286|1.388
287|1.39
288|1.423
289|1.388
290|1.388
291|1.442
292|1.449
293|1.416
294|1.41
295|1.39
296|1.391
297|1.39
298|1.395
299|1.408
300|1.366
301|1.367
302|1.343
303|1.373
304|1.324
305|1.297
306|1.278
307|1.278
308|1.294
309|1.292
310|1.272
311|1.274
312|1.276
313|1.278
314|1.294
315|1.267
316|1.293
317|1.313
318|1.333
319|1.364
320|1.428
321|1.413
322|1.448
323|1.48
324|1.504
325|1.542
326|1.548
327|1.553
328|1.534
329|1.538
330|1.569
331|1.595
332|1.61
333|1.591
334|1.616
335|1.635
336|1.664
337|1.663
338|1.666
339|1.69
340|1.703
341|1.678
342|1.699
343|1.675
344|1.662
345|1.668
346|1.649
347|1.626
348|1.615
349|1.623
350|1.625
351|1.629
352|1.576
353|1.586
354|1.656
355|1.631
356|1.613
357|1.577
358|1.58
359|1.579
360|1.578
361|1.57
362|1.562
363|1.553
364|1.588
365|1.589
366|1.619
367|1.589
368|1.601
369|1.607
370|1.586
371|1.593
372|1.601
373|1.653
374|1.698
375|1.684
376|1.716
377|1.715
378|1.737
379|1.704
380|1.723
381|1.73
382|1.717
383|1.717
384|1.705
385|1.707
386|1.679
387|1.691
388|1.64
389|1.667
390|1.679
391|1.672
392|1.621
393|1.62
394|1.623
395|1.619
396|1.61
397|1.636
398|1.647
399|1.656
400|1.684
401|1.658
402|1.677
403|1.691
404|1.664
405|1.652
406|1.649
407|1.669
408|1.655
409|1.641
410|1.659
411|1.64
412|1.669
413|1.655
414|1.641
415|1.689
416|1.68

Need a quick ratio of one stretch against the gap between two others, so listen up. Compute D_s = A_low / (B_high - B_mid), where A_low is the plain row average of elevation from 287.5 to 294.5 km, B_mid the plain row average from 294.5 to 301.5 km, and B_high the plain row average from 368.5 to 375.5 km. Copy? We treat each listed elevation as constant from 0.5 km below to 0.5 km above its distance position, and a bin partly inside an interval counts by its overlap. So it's 6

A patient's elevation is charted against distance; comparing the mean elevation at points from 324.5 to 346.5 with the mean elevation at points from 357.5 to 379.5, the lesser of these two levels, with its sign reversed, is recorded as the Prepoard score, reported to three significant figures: -1.62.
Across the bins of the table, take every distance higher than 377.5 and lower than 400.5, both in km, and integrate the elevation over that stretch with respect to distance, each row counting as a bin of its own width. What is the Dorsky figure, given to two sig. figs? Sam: 38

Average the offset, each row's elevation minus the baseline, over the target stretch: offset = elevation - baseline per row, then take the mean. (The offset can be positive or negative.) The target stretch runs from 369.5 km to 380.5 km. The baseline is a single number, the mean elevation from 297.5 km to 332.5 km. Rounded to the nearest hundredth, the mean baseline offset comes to 0.28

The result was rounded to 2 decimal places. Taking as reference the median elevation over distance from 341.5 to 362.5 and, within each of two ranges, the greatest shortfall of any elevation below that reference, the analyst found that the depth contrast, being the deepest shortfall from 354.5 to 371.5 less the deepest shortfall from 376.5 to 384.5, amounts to 0.15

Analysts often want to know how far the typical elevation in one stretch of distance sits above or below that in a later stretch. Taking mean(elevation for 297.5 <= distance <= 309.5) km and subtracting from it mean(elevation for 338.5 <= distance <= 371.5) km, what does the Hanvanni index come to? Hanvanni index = -0.283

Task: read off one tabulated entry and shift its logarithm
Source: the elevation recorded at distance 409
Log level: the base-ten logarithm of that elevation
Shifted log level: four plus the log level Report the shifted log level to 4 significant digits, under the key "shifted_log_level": 4.215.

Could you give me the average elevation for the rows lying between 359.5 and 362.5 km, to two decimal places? 1.57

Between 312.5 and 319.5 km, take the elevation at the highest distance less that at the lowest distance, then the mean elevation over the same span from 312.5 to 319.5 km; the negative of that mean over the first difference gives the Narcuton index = -15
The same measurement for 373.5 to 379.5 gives -285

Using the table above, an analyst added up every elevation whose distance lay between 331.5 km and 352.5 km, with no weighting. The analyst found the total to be 35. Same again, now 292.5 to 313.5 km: 28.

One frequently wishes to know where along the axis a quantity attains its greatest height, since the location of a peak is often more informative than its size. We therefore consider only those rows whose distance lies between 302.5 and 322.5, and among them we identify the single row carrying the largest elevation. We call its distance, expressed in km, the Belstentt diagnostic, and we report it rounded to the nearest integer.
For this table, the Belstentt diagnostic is 322 km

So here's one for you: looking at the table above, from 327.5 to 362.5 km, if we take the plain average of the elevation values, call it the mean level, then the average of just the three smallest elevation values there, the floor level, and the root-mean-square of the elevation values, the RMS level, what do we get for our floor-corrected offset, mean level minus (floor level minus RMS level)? 1.70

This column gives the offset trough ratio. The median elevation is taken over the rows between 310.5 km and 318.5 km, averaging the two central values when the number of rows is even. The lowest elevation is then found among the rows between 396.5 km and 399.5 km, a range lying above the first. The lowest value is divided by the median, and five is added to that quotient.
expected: 6.27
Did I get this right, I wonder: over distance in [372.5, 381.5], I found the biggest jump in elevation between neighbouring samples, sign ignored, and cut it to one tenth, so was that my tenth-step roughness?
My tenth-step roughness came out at 0.0045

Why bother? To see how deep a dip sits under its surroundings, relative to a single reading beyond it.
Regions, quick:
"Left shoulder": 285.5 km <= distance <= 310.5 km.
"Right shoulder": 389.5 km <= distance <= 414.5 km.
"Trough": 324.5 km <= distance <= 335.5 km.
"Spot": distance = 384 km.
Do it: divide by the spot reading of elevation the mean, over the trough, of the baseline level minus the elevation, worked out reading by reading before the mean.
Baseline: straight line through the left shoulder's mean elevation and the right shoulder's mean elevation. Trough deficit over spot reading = -0.071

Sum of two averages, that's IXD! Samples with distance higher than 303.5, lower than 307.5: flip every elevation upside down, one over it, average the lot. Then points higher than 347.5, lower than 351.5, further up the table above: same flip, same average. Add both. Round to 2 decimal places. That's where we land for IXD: 1.39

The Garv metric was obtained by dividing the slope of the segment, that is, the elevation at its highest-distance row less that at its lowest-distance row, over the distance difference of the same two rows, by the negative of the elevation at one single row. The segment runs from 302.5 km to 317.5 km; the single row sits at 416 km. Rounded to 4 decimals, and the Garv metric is 0.0026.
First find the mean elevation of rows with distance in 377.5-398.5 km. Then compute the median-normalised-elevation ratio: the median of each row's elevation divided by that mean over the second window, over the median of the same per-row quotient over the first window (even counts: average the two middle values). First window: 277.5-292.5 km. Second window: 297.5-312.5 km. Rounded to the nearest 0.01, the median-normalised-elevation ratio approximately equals 0.93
